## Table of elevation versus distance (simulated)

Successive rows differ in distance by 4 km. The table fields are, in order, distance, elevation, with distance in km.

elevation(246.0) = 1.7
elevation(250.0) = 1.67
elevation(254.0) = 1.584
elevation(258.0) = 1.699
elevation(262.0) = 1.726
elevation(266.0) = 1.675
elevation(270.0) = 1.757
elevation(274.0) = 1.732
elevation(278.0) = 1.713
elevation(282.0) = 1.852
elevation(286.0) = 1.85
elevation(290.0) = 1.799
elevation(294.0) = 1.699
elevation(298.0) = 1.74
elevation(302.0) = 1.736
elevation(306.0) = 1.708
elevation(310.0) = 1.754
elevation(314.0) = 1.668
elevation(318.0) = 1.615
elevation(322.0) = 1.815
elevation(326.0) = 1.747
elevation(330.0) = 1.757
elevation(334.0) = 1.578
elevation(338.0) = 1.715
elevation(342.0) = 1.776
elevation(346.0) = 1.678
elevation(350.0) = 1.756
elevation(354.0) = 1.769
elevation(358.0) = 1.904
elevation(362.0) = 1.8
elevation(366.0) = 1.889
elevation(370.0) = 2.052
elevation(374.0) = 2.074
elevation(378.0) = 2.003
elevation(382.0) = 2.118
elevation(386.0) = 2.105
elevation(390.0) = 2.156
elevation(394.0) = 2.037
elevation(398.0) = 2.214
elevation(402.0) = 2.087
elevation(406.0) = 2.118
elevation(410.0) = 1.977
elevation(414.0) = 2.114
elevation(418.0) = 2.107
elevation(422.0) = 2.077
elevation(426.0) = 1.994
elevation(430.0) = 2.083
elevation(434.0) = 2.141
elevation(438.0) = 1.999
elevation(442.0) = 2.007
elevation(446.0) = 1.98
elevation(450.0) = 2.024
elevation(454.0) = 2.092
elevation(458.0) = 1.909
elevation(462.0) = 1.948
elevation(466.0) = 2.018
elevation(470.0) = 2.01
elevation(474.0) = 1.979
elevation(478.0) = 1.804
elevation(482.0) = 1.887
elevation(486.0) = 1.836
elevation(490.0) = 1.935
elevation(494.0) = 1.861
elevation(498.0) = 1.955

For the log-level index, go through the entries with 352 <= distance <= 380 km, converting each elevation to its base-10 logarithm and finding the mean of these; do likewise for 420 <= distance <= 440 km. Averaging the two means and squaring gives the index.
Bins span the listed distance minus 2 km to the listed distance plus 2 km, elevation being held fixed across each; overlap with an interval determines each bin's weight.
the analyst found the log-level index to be 0.089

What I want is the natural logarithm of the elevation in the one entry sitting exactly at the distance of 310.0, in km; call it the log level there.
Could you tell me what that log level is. 0.562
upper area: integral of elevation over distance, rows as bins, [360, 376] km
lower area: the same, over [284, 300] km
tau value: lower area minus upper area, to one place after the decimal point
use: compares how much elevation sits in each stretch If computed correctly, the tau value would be -2.9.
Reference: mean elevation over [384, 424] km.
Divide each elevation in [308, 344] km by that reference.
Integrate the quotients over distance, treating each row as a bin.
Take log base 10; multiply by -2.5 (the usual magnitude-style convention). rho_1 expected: -3.7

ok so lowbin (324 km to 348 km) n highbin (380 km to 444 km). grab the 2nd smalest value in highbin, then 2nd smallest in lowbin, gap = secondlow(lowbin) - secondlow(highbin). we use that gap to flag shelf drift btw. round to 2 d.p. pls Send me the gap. -0.32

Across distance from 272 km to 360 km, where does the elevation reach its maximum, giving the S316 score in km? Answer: 358.0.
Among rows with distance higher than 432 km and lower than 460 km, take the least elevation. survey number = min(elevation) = 1.909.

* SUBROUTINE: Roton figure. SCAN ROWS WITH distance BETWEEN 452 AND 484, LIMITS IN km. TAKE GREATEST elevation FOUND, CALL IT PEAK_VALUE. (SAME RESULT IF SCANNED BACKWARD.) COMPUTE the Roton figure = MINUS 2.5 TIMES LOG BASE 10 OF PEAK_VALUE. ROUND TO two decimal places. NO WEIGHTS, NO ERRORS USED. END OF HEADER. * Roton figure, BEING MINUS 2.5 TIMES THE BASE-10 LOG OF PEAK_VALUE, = -0.80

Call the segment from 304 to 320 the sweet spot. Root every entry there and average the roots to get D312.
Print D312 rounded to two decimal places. 1.30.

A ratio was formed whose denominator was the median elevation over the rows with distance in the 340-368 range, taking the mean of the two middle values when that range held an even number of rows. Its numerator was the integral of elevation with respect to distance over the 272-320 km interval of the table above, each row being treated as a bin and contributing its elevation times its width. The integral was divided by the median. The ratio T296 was 47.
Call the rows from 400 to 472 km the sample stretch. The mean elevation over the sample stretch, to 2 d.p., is 2.04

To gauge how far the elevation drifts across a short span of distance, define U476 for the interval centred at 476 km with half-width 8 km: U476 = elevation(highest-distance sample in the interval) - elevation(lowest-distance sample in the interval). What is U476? -0.12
